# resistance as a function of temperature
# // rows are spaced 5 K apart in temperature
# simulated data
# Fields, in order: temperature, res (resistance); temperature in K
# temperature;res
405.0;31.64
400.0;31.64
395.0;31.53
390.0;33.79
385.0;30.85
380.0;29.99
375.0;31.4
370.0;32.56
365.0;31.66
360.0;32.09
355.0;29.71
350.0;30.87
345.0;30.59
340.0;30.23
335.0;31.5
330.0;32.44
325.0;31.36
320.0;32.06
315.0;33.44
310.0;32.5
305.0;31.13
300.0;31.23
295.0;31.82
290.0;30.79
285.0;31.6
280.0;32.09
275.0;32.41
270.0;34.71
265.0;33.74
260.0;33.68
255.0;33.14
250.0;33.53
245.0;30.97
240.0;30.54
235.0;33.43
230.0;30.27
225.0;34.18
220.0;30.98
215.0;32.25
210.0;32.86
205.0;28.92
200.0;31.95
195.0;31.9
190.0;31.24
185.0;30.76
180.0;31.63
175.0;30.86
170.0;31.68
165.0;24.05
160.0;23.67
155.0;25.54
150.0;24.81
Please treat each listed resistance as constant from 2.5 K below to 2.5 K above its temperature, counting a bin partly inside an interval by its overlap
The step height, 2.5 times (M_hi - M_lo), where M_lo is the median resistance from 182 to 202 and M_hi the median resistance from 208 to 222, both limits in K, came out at 1.7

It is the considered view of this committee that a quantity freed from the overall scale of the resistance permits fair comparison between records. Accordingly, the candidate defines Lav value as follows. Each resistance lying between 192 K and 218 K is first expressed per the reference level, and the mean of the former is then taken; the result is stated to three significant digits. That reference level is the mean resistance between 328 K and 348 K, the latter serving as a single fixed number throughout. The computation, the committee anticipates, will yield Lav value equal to 1.01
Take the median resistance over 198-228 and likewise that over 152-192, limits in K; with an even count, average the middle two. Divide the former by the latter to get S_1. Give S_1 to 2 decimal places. 1.04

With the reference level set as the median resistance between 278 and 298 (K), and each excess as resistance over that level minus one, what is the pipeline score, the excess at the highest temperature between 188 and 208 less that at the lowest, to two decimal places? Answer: -0.07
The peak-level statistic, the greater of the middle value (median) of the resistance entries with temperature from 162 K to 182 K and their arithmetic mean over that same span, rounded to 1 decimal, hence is 31.2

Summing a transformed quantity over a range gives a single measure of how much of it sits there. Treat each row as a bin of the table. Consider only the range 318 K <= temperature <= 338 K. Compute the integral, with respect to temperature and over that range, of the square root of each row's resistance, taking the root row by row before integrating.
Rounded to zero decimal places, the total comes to 113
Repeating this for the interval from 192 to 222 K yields 168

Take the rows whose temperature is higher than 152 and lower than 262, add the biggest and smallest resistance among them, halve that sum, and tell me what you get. 28.9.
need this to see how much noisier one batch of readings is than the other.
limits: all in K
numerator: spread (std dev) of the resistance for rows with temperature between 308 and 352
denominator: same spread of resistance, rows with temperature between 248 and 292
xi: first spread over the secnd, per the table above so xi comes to 0.84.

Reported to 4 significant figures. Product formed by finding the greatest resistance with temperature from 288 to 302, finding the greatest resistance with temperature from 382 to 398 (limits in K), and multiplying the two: 1075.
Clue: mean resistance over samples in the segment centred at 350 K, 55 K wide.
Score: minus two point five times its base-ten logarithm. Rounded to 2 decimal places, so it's -3.74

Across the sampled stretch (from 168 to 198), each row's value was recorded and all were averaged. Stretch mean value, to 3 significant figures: 31.3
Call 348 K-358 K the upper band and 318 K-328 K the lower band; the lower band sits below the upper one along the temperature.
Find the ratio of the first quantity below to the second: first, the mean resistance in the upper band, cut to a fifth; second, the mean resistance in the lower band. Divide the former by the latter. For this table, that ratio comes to 0.191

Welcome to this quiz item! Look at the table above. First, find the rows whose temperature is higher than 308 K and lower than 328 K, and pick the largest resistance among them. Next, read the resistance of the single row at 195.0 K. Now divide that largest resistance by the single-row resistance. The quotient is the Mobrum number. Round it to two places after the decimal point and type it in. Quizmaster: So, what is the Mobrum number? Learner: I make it 1.05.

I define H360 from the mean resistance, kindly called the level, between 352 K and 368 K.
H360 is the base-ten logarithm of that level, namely 1.494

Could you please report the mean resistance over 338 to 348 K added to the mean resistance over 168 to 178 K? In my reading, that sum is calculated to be 61.7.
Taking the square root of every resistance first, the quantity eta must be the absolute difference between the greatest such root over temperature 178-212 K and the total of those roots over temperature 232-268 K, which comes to 34.3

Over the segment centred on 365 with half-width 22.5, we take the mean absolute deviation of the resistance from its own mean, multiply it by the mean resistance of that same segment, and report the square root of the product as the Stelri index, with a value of 4.84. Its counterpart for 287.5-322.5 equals 4.71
